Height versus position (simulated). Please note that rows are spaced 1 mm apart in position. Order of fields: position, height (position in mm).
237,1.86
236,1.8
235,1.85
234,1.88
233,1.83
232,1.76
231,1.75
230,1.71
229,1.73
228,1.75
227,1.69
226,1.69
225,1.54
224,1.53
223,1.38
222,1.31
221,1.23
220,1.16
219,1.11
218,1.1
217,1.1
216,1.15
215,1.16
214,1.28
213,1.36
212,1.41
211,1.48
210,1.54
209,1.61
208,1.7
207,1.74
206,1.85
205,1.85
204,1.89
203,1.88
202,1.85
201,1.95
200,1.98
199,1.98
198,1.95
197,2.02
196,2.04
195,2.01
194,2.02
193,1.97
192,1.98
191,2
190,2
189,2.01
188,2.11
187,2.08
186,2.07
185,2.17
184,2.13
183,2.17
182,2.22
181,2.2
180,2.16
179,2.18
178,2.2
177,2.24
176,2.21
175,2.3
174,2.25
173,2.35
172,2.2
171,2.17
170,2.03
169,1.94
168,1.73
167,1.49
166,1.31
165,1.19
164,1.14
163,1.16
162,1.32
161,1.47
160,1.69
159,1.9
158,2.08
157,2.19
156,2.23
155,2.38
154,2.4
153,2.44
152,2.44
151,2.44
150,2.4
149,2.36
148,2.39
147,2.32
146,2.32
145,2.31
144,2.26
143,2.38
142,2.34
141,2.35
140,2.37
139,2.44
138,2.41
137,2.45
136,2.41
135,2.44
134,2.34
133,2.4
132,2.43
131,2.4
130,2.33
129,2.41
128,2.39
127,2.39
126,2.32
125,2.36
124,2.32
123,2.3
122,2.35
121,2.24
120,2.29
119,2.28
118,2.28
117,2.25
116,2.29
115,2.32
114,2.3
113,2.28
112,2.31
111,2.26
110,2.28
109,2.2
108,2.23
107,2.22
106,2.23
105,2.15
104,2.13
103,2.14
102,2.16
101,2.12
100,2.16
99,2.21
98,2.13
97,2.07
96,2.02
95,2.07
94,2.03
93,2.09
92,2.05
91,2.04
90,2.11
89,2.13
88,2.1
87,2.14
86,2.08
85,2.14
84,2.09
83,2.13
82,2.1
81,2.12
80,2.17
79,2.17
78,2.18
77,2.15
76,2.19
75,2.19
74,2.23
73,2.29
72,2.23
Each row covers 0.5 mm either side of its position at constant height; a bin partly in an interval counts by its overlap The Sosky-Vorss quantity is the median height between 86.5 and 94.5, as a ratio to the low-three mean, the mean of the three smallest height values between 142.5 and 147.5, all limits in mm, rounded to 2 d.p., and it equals 0.91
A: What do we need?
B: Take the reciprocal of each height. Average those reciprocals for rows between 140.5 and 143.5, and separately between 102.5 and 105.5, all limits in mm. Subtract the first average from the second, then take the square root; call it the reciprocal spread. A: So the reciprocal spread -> 0.21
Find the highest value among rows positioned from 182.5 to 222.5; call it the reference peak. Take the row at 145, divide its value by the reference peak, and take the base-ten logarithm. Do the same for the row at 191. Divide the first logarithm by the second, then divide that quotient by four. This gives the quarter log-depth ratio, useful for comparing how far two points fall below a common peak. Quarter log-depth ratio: -0.19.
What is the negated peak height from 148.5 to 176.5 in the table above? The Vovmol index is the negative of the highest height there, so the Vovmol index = -2.44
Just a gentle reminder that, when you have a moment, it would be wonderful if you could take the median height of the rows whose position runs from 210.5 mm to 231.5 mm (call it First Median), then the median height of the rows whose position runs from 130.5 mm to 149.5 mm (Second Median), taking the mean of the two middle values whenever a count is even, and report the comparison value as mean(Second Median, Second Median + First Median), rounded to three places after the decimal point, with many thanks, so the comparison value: 3.070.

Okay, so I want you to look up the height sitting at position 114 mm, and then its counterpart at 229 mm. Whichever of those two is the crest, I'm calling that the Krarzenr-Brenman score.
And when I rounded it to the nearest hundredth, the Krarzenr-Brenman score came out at 2.30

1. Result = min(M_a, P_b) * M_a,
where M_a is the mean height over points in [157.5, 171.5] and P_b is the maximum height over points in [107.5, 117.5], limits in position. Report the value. 2.6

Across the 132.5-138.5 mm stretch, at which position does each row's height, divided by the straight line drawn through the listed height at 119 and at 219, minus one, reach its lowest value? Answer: 134 mm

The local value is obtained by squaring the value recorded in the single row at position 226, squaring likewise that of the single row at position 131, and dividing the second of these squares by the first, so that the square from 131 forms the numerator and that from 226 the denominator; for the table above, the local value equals 2.02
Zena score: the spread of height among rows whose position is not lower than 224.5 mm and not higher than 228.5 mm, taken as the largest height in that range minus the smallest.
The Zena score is 0.21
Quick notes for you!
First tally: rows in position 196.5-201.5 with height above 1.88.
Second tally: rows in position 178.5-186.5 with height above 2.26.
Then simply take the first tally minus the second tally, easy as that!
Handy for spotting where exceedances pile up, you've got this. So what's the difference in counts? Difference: 5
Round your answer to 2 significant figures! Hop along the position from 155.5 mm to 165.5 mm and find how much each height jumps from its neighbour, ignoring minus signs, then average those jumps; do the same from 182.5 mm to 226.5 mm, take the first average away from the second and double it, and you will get -0.15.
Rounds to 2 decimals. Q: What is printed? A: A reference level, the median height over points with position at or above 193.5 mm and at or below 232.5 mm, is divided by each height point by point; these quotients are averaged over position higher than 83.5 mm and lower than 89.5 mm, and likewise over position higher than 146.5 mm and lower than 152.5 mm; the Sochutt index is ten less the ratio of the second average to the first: 9.12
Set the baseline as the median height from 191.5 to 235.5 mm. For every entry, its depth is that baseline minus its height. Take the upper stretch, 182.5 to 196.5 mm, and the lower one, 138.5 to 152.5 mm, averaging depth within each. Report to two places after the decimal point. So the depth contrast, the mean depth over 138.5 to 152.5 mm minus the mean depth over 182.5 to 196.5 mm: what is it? -0.31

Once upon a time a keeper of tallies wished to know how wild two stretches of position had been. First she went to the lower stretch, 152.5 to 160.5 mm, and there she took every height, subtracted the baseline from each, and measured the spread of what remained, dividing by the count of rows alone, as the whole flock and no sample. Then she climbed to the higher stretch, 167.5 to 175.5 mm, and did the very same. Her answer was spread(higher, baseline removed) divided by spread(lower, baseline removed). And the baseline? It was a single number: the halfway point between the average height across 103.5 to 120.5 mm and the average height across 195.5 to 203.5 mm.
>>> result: 0.79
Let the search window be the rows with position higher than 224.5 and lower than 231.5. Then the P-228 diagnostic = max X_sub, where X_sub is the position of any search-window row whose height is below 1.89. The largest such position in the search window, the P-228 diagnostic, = 231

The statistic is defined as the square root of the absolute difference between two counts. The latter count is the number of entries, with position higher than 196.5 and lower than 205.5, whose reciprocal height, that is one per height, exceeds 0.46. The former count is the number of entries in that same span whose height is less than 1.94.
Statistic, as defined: 2.2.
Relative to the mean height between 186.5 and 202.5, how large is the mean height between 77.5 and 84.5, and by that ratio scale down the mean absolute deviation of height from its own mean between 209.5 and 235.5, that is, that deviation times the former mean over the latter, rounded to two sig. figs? 0.22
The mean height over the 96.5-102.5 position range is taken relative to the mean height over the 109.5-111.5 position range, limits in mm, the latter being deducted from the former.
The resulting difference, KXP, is -0.13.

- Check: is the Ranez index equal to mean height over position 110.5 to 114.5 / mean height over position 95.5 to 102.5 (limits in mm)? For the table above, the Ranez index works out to 1.1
